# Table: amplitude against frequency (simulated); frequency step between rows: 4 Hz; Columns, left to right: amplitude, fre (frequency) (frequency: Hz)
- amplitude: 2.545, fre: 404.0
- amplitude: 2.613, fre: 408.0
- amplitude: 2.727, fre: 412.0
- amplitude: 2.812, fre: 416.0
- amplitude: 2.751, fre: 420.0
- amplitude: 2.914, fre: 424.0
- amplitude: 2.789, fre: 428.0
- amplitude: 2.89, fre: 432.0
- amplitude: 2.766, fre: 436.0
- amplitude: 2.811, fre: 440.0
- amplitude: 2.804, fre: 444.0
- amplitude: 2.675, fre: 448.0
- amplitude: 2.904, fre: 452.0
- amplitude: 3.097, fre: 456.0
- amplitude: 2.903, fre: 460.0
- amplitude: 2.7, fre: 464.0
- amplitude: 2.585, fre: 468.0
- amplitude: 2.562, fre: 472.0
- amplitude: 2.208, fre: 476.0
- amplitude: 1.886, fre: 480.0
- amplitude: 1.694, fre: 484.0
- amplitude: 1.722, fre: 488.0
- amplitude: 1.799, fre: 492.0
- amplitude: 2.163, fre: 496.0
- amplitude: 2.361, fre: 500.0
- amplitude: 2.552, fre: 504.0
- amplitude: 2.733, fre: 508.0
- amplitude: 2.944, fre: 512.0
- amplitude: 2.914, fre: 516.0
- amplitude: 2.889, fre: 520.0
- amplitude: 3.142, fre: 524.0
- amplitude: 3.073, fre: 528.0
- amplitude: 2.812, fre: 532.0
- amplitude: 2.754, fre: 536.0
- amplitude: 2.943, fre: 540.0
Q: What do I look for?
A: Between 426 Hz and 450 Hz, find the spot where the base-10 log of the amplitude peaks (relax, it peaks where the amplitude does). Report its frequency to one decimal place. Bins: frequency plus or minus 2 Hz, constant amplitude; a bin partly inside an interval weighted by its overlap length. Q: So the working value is 432.0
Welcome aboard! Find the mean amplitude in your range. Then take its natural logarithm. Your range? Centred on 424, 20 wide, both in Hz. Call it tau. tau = 1.04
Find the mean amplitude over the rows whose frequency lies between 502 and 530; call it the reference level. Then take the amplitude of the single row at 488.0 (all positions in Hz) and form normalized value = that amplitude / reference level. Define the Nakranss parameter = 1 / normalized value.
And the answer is 1.68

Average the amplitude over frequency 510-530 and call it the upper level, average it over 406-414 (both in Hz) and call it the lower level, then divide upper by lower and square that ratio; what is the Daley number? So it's 1.3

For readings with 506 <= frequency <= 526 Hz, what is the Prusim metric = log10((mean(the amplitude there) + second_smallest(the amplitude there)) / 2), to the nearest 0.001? 0.463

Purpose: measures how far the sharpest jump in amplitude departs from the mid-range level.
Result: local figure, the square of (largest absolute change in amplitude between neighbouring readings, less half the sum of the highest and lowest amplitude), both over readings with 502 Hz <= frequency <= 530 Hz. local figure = 6.7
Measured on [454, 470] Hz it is 7.0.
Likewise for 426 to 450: 7.0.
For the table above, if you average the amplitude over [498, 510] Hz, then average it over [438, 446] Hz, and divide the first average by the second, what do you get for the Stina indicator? 0.91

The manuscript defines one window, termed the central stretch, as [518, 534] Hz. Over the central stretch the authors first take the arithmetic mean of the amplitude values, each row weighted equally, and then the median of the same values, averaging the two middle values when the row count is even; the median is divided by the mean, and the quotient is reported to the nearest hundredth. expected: 1.00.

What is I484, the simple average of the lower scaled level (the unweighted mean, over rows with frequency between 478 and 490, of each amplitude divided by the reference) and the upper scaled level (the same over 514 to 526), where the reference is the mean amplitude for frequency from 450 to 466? 0.82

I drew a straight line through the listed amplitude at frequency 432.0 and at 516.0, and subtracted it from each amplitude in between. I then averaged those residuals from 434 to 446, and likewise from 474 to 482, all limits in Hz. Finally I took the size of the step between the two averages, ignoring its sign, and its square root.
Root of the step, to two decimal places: 0.87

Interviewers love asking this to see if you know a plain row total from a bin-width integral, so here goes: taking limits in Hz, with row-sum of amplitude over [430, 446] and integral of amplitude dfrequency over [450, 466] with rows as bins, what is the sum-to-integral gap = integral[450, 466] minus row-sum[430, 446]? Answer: 35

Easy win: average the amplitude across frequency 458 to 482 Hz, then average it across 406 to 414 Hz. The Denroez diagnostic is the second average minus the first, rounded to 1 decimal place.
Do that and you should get 0.2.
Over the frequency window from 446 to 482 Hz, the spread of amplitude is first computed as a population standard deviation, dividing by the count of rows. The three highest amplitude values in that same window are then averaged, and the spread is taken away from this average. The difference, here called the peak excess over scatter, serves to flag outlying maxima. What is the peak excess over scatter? 2.62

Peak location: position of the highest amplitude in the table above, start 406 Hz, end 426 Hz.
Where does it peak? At 424.0 Hz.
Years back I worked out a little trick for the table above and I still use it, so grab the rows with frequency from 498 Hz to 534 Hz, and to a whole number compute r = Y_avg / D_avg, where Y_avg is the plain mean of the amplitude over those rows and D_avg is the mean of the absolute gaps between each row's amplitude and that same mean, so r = 15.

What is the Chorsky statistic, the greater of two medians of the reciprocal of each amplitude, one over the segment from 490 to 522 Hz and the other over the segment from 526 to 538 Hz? 0.38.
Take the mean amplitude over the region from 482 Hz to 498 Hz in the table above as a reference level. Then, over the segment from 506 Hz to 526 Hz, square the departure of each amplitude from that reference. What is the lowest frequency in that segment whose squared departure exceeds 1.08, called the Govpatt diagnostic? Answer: 512.0 Hz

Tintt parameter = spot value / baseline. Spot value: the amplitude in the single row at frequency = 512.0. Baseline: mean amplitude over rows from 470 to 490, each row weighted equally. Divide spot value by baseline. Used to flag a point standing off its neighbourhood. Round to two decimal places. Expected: 1.46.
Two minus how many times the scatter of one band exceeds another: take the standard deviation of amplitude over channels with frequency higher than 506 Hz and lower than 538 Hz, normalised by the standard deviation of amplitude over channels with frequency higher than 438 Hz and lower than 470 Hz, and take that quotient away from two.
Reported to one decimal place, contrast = 1.1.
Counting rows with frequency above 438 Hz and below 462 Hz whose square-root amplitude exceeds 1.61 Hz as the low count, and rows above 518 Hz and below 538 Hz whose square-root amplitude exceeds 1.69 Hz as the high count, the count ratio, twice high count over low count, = 1.0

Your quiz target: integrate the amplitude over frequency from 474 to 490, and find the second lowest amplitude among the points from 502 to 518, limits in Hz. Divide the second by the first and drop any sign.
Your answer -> 0.091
